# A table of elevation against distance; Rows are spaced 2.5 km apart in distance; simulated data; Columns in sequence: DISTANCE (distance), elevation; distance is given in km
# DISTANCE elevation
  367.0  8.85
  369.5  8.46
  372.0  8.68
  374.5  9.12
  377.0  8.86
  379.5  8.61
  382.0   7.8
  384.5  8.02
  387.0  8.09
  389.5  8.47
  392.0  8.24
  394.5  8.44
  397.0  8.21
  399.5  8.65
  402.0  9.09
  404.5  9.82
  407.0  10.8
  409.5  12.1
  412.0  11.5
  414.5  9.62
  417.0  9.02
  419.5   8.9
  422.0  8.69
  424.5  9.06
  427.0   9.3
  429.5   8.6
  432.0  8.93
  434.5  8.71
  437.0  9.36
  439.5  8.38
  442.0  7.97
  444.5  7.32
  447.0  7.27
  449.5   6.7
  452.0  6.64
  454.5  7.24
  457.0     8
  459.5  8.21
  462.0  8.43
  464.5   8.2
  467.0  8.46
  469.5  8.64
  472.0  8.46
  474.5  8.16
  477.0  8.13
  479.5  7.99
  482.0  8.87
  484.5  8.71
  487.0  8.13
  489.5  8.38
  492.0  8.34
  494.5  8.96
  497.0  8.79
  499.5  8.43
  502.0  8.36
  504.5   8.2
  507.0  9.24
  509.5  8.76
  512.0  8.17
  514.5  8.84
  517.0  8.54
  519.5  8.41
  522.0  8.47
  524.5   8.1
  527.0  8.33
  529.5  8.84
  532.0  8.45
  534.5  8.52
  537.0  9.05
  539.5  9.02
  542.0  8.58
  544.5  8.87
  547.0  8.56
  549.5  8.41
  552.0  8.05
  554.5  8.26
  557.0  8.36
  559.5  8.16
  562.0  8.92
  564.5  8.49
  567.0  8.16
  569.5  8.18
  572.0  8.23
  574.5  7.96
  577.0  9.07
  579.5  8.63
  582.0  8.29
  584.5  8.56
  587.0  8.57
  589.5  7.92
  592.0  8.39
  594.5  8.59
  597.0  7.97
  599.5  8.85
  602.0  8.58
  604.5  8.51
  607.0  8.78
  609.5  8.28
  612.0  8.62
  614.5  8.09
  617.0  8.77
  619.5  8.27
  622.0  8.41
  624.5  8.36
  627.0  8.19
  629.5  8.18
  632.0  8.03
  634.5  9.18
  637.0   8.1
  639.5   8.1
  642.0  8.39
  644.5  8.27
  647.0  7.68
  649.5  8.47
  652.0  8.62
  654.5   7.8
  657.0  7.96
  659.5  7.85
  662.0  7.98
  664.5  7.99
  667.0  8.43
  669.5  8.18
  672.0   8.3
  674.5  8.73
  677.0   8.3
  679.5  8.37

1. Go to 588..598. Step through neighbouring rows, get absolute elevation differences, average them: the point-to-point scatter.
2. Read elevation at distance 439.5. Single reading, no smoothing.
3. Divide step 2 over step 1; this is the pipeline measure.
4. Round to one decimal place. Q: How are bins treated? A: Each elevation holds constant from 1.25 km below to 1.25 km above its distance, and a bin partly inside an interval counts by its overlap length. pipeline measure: 19.5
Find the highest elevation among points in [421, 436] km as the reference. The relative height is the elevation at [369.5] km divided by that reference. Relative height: 0.91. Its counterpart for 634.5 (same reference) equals 0.99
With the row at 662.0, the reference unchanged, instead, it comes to 0.86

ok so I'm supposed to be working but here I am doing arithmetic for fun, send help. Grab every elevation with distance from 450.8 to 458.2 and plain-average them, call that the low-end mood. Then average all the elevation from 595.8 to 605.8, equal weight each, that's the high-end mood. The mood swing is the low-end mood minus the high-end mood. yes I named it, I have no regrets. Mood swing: -1.2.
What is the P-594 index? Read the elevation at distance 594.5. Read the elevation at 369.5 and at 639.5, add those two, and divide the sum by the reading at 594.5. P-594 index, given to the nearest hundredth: 1.93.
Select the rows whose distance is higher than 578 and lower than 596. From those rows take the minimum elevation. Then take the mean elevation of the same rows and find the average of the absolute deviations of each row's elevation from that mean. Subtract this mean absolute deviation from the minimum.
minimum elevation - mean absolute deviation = 7.73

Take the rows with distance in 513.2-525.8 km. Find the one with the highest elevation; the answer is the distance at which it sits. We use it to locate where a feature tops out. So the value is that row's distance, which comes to 514.5 km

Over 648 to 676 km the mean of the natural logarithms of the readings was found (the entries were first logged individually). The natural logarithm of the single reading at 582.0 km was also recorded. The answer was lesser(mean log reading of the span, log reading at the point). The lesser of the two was 2.10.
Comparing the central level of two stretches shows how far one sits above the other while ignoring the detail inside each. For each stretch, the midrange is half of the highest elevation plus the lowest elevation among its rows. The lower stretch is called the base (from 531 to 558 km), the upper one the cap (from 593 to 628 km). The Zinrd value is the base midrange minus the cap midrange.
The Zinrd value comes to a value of 0.14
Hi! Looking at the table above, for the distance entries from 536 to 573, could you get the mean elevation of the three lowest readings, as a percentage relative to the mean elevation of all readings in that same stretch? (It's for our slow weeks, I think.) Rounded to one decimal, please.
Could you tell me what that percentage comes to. 95.7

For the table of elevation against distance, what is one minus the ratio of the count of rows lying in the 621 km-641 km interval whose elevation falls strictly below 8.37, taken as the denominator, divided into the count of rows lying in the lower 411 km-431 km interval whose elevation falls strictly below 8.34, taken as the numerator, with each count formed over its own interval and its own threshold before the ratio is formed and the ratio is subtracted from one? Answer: 1.00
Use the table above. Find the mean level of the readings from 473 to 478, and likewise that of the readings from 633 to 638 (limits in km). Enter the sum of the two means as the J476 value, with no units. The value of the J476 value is 16.8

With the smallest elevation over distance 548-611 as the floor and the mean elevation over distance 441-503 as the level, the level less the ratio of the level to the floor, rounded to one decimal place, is 7.1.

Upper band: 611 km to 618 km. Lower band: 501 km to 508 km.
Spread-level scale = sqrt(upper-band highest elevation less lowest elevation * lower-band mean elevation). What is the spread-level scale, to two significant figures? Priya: 2.4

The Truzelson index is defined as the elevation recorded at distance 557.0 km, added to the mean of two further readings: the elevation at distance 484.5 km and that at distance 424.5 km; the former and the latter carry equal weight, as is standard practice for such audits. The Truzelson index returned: 17.2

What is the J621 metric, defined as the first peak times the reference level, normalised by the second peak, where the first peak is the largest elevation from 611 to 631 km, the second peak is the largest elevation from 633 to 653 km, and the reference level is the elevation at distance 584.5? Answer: 8.2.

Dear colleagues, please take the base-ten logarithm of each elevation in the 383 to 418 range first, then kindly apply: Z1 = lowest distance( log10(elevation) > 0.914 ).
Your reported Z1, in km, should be 389.5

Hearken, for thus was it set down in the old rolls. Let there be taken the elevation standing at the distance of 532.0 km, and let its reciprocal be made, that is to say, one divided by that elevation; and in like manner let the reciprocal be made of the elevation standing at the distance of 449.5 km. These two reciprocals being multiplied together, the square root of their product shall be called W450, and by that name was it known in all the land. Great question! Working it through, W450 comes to 0.133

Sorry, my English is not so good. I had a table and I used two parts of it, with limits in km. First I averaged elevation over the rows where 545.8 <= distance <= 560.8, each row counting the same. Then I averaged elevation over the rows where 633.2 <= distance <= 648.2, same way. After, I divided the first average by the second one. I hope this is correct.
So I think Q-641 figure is 1.00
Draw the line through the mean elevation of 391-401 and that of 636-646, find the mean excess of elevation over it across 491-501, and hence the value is 0.31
